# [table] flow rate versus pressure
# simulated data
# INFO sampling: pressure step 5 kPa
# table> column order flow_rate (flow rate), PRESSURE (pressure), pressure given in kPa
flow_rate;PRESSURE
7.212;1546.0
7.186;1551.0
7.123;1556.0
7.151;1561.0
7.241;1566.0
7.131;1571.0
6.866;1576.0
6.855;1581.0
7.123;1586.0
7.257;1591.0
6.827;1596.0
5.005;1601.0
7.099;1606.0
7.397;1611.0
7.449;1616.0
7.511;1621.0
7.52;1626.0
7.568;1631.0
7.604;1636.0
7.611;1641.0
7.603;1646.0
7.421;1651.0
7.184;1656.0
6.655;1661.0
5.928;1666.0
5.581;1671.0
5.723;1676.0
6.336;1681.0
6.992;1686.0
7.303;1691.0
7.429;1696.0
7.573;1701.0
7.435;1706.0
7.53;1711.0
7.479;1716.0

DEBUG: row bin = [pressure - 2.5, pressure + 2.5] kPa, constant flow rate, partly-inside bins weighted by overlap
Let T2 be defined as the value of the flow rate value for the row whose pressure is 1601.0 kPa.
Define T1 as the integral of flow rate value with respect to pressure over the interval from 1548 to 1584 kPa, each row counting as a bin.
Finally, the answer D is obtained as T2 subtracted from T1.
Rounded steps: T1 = 255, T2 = 5.005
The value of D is 250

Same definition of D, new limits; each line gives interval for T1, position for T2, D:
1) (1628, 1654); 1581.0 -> 190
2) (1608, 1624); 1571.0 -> 112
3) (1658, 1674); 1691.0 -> 90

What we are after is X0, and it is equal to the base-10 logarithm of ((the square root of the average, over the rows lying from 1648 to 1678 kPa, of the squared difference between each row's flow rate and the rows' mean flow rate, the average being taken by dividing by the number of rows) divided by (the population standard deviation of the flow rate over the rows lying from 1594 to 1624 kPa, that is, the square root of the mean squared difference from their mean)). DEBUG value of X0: -0.1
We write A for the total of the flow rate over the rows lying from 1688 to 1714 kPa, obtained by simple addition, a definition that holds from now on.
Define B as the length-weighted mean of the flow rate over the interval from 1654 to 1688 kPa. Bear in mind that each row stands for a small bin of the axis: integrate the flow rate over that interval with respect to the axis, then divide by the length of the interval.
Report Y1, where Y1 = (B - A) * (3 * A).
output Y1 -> -3460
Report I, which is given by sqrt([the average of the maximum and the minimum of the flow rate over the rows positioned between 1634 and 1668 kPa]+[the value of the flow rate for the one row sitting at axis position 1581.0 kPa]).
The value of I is 3.69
